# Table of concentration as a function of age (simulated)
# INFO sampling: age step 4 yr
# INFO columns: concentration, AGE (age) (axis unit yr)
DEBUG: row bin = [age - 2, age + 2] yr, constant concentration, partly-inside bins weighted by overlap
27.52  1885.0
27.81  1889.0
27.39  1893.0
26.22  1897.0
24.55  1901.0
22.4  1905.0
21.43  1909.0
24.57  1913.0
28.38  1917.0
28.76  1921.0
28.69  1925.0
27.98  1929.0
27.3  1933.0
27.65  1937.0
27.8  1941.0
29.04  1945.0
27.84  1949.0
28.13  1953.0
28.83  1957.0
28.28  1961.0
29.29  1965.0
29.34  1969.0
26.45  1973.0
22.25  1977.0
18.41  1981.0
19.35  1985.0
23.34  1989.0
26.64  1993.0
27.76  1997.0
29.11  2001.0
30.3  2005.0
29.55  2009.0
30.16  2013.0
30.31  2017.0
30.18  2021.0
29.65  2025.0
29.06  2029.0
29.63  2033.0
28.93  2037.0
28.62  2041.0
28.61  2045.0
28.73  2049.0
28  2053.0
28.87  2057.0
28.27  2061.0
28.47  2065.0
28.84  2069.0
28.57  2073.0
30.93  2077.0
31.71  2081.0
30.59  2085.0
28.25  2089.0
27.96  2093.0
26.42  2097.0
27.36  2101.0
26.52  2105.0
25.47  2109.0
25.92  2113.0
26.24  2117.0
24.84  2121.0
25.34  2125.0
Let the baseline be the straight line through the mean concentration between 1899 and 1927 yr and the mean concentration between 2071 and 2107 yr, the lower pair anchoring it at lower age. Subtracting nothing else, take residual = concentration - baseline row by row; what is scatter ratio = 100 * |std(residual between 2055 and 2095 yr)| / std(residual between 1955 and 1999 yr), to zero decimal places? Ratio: 32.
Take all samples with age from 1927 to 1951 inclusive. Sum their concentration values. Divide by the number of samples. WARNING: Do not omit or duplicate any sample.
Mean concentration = 27.9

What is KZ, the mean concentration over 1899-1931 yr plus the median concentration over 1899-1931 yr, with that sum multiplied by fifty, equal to 2606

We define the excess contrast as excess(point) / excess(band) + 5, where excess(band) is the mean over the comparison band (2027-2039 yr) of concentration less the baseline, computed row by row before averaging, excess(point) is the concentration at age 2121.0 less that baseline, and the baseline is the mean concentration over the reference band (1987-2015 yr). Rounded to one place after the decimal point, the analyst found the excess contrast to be 2.0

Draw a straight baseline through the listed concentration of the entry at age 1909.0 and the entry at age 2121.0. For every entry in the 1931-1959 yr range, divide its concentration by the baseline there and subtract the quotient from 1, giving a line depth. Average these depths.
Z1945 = -0.28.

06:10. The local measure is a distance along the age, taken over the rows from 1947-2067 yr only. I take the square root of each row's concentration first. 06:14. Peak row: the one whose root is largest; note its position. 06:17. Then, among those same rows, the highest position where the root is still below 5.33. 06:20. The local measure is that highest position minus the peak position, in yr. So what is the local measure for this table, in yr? 44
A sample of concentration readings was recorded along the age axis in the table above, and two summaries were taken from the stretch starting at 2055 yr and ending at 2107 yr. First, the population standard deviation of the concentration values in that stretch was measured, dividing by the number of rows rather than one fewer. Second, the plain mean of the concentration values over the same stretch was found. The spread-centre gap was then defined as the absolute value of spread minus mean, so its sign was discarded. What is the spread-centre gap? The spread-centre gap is 27.1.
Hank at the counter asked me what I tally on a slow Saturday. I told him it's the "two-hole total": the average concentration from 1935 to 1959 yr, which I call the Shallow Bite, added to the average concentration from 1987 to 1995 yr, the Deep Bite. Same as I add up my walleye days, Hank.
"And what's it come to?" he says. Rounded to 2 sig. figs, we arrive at 53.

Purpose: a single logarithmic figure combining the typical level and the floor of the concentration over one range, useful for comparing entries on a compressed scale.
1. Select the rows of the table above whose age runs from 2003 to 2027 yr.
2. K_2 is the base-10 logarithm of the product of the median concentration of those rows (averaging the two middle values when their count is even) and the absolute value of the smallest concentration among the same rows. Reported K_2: 2.95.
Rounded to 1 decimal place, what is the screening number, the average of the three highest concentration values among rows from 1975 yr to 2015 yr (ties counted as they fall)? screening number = 30.0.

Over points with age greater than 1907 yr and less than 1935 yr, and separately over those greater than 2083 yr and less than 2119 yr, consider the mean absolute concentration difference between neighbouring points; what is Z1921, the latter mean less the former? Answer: -0.5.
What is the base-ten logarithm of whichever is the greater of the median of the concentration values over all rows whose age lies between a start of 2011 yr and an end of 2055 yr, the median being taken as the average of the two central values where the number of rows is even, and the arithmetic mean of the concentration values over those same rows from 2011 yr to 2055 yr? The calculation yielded 1.466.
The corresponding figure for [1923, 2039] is 1.458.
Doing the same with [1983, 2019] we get 1.464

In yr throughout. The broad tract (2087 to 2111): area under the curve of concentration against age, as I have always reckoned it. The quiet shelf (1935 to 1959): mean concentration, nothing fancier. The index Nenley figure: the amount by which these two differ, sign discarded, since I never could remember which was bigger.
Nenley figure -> 620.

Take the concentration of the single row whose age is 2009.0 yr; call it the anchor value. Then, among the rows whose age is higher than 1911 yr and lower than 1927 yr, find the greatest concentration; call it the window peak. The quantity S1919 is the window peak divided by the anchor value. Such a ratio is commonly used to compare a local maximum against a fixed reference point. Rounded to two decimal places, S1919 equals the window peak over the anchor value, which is 0.97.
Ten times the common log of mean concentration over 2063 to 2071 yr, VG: 14.6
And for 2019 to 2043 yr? 14.7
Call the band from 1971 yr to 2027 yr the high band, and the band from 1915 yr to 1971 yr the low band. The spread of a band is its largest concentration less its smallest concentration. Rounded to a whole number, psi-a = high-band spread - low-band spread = 10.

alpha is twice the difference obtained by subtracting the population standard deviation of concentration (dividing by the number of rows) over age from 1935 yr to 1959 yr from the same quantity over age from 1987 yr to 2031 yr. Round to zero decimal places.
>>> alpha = 3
